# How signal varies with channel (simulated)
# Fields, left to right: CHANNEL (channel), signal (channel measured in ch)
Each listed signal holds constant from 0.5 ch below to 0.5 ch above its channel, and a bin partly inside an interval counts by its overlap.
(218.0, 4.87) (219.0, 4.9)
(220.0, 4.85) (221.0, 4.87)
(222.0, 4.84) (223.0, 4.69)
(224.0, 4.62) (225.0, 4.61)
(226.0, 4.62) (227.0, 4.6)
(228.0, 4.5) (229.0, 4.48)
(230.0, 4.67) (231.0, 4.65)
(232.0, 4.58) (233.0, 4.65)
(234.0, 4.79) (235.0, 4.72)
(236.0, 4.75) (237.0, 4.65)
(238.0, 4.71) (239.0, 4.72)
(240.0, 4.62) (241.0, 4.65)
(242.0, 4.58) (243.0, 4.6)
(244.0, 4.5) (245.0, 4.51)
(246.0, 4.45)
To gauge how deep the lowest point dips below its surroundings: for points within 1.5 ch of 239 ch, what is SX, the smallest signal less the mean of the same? -0.06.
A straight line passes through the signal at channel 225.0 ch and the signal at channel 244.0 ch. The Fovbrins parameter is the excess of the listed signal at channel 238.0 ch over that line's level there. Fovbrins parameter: 0.18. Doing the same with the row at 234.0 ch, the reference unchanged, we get 0.23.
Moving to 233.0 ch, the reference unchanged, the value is 0.09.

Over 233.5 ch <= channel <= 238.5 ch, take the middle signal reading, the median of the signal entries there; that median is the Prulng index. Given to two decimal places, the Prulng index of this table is 4.72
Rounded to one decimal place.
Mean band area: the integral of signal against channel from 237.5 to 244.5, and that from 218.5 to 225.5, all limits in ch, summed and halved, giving 32.9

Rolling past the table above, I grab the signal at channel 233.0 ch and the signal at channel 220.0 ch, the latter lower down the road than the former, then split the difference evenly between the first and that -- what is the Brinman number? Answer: 4.75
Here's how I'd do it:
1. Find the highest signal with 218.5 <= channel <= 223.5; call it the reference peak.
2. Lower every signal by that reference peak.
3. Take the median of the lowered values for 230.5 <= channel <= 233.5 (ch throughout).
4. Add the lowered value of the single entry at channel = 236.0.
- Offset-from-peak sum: -0.400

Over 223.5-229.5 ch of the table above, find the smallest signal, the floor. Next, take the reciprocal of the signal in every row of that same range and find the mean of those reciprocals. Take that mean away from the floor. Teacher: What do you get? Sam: 4.26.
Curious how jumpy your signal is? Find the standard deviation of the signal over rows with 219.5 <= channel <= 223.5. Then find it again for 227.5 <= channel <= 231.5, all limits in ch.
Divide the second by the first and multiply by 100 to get 120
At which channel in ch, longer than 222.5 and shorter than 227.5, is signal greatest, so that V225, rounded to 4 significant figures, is 223.0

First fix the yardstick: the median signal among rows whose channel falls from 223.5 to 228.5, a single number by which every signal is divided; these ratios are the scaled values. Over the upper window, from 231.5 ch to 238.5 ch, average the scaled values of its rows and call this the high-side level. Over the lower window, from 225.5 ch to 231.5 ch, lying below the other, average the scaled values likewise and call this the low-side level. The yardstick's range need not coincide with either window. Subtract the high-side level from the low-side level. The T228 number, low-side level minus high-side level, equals -0.02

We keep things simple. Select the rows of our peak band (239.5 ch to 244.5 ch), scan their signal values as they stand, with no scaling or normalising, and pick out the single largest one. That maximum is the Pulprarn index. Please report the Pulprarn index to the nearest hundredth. 4.65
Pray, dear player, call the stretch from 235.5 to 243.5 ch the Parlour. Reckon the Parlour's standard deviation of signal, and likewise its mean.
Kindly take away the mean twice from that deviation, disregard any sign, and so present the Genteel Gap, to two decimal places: 9.26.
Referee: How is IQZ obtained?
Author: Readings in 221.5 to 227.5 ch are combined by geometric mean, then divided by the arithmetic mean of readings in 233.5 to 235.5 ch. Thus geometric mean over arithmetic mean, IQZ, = 0.98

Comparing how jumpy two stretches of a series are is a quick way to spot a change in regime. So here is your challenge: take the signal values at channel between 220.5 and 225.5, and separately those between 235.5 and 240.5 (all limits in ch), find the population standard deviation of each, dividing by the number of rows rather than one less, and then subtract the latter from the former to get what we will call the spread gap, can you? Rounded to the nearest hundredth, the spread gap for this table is 0.06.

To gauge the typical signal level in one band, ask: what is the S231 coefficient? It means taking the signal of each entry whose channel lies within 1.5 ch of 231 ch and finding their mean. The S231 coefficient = 4.63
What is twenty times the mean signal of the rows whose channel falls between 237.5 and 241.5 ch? 93.5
